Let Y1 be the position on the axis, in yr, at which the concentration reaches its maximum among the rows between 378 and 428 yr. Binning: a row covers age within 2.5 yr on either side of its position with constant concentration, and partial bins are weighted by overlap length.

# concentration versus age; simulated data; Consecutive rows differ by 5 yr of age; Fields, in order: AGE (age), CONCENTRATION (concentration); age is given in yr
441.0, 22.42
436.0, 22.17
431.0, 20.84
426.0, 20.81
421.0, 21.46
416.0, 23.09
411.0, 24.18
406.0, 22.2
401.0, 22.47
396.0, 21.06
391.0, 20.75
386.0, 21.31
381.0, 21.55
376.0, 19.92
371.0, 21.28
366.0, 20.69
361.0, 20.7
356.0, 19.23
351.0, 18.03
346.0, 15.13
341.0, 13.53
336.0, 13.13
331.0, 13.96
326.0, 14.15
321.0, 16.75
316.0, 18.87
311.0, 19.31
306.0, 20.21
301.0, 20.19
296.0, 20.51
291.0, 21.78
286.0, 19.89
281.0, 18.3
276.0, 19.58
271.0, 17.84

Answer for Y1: 411.0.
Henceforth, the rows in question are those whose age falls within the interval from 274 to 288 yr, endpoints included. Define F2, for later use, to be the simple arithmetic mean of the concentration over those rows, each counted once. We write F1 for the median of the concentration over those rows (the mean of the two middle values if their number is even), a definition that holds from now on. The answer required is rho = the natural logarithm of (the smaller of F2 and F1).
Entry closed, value 2.96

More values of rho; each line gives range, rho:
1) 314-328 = 2.81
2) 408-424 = 3.13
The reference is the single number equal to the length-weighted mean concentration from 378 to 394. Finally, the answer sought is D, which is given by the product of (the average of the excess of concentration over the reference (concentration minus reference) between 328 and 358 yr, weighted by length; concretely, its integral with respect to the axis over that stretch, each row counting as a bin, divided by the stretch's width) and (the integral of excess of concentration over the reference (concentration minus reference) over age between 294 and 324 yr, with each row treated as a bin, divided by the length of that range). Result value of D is 11.2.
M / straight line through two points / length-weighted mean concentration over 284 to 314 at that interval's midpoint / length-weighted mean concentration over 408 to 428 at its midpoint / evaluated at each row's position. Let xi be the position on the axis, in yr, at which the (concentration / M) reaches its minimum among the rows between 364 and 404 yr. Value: 376.0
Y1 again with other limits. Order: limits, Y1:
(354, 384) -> 381.0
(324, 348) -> 346.0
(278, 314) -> 291.0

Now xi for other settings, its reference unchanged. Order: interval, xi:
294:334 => 331.0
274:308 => 281.0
